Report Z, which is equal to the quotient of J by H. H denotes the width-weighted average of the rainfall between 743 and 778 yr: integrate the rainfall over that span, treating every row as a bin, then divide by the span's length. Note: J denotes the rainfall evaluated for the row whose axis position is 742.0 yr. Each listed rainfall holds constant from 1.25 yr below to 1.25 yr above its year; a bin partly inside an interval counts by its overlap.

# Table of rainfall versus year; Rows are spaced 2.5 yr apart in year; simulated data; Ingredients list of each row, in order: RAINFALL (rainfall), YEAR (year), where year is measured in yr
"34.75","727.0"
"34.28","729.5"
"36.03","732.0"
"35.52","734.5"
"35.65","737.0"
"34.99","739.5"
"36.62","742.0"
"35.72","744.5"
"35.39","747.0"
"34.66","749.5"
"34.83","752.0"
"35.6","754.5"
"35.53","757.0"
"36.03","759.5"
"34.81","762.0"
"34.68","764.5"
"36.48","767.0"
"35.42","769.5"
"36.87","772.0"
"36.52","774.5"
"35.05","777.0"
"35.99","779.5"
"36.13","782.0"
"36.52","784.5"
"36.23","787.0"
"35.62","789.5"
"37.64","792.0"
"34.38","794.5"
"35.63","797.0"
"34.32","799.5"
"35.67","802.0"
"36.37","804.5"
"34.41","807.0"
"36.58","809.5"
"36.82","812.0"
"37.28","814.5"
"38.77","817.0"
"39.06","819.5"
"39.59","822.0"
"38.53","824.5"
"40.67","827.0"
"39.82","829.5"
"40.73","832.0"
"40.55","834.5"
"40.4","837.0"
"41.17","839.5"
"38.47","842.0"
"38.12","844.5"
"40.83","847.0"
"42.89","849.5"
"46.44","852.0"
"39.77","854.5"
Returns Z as 1.03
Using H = 35.6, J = 36.62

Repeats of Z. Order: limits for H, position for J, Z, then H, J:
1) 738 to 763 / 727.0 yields 0.98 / 35.4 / 34.75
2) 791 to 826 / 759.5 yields 0.98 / 36.8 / 36.03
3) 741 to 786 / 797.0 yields 1.00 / 35.7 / 35.63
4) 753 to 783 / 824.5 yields 1.08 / 35.7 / 38.53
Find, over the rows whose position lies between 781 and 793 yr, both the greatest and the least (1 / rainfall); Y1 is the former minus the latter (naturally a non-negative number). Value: 0.0015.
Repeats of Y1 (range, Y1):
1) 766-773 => 0.0011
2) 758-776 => 0.0017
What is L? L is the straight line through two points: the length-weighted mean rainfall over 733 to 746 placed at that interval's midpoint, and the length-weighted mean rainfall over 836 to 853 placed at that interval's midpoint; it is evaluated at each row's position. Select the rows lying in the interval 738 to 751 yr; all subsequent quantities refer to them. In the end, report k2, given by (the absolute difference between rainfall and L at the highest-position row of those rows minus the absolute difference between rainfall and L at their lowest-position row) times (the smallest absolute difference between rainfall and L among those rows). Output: 0.2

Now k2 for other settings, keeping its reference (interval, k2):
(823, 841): -0.1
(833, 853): 0.3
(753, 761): -0.1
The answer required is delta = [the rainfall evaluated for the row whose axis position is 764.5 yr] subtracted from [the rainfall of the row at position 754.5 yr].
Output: 0.9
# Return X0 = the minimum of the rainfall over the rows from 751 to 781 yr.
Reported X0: 34.68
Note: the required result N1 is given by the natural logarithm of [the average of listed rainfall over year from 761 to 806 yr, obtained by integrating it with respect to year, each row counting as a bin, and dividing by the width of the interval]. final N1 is 3.58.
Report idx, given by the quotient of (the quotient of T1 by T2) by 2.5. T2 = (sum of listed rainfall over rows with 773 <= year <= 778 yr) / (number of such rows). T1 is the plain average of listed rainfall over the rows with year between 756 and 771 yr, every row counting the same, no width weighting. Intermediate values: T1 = 35.5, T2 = 35.8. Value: 0.397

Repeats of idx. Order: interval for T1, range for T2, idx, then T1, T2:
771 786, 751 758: 0.410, 36.2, 35.3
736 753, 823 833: 0.355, 35.4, 39.9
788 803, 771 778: 0.393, 35.5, 36.1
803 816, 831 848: 0.363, 36.3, 40.0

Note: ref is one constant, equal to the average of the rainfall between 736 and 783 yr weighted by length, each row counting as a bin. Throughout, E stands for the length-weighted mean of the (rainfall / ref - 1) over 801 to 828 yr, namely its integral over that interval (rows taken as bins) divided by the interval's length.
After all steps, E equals 0.055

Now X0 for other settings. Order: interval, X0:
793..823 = 34.32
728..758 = 34.28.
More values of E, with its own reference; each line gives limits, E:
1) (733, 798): 0.002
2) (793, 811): -0.007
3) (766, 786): 0.014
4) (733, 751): -0.003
